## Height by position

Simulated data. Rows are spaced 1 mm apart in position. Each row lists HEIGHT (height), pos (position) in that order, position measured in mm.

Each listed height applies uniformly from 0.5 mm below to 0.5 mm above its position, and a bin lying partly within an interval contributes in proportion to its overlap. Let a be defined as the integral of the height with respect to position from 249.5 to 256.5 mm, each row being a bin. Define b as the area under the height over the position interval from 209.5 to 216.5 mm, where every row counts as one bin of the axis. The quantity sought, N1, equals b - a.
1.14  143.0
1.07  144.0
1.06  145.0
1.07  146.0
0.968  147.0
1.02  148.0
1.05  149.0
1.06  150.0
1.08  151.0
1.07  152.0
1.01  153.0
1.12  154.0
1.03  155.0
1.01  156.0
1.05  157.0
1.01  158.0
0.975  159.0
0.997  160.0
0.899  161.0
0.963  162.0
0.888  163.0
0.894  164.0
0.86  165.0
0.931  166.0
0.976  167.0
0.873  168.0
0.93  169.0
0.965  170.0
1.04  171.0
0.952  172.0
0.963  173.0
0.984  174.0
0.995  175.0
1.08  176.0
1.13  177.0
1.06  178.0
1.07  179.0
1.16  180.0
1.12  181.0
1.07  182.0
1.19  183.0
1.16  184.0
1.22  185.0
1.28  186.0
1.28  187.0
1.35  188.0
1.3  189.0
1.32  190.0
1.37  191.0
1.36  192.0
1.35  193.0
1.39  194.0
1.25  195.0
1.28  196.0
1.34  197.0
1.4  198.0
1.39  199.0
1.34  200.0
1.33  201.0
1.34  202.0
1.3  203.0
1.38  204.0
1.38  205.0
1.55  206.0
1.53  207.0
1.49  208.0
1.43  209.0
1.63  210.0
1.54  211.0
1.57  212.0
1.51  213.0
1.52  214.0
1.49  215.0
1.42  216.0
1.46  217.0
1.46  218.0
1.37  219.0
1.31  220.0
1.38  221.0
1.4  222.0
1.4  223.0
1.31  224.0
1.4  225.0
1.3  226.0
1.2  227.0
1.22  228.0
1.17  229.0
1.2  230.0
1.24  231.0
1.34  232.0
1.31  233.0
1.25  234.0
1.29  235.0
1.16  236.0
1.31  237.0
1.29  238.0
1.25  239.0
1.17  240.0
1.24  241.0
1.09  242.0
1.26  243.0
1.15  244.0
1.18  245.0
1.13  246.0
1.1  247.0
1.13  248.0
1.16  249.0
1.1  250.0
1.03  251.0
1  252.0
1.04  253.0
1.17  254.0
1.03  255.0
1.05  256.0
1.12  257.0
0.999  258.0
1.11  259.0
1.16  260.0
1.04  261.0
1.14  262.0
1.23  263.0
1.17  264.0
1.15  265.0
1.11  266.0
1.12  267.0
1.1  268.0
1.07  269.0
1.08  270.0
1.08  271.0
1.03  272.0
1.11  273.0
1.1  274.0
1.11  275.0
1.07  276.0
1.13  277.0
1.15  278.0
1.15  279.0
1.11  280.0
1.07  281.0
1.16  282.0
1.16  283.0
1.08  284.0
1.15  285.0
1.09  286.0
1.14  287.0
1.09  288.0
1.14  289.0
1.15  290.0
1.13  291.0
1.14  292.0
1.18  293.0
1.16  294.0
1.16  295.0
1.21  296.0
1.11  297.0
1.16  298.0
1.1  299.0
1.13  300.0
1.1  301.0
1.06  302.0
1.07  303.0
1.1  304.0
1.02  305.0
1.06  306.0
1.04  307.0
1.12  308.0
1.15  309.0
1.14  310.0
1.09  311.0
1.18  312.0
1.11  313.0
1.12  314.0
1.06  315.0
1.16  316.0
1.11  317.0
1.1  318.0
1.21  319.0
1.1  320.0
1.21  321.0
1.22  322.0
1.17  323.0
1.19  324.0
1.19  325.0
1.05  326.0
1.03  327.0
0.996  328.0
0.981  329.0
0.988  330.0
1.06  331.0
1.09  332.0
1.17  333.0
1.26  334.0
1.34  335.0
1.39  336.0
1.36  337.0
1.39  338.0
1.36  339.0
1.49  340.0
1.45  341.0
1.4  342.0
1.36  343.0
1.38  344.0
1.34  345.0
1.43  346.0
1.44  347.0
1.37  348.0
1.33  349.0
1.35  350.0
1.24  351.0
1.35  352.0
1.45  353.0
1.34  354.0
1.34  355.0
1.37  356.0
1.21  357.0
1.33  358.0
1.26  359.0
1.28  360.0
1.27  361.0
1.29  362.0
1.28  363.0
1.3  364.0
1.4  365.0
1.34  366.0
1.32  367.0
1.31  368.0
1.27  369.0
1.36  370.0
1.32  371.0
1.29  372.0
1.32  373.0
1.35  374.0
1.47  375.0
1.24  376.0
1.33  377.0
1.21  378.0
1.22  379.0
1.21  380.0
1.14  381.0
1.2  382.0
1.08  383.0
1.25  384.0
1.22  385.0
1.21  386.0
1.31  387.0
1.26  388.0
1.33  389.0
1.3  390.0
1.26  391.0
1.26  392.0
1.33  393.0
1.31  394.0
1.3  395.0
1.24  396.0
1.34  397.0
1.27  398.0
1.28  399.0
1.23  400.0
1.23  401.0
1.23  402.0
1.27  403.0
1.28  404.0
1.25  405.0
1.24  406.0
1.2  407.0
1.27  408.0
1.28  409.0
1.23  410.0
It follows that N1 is 3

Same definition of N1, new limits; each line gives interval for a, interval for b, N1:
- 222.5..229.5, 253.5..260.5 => -1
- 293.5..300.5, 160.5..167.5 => -2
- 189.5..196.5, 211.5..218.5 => 1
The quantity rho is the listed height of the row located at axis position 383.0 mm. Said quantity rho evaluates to 1.08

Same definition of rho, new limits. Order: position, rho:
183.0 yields 1.19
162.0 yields 0.963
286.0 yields 1.09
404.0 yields 1.28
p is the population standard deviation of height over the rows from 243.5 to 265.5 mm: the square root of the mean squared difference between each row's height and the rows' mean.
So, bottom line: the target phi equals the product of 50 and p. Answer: 3.1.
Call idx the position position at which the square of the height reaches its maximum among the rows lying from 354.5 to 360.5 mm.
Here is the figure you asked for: 356.0 mm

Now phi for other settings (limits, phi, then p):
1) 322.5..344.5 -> 8.2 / 0.16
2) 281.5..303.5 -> 1.9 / 0.04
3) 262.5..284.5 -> 2.2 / 0.04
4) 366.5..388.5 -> 4.0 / 0.08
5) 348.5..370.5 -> 2.7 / 0.05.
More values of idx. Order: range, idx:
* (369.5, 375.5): 375.0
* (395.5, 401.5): 397.0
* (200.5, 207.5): 206.0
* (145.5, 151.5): 151.0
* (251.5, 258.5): 254.0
